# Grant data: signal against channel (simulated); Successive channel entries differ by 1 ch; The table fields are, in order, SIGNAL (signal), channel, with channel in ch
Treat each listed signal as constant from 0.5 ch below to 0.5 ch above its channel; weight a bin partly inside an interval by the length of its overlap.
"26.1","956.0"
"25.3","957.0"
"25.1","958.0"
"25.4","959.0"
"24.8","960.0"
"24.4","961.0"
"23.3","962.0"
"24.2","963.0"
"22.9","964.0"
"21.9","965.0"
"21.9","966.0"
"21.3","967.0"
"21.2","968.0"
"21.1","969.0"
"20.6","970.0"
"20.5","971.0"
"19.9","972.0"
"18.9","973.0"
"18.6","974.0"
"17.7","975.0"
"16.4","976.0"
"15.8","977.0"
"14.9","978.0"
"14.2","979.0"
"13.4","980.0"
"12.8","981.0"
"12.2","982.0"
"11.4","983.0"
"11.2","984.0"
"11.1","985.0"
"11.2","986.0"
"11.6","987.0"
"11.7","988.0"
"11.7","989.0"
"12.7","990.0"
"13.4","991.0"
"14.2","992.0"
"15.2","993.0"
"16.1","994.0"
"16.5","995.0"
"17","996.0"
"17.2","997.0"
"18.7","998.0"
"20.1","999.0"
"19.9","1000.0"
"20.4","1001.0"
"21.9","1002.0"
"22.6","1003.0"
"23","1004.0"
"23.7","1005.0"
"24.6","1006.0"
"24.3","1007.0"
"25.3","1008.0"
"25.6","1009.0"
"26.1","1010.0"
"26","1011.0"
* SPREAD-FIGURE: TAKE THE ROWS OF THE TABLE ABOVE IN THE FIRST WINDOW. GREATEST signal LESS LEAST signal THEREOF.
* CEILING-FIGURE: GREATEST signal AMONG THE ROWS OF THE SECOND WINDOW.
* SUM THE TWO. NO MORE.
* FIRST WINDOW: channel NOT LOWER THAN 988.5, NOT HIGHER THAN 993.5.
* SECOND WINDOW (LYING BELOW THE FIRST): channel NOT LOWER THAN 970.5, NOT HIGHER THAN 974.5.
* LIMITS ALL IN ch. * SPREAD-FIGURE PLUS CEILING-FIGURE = 24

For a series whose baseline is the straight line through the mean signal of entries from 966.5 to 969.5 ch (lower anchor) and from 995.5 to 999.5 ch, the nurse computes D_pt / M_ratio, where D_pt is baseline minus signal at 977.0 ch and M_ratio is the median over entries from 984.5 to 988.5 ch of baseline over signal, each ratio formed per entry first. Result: 2.7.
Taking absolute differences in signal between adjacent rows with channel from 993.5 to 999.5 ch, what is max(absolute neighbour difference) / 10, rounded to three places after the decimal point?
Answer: 0.150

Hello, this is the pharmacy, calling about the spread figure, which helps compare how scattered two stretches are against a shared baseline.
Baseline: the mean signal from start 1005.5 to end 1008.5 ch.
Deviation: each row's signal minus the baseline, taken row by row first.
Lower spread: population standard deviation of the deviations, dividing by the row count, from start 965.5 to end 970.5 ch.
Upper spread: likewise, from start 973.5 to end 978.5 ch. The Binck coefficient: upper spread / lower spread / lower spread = 7.6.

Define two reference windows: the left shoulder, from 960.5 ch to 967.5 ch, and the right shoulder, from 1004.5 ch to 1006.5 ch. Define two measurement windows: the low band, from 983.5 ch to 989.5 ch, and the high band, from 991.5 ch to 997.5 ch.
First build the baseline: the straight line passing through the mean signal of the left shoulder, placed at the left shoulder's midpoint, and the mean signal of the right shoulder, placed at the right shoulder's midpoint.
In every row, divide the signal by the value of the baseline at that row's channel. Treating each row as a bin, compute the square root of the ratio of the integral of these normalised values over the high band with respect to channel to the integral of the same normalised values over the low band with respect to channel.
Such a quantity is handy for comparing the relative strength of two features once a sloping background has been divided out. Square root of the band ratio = 1.18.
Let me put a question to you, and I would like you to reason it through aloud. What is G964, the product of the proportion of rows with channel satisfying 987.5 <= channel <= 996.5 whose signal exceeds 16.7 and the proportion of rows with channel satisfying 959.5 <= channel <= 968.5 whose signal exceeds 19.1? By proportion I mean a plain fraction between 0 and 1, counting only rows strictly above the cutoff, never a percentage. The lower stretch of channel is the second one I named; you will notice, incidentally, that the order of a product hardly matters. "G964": 0.11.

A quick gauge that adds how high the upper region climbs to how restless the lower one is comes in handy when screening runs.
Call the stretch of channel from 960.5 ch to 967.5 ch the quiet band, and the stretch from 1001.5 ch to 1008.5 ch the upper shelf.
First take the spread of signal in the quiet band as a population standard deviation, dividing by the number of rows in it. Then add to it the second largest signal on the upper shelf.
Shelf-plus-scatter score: 26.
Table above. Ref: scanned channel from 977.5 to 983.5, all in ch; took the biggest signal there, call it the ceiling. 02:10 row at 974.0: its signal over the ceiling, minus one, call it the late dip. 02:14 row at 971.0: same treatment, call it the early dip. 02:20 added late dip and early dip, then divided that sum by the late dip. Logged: 2.5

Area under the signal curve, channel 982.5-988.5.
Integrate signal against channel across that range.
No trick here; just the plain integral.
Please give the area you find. 68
